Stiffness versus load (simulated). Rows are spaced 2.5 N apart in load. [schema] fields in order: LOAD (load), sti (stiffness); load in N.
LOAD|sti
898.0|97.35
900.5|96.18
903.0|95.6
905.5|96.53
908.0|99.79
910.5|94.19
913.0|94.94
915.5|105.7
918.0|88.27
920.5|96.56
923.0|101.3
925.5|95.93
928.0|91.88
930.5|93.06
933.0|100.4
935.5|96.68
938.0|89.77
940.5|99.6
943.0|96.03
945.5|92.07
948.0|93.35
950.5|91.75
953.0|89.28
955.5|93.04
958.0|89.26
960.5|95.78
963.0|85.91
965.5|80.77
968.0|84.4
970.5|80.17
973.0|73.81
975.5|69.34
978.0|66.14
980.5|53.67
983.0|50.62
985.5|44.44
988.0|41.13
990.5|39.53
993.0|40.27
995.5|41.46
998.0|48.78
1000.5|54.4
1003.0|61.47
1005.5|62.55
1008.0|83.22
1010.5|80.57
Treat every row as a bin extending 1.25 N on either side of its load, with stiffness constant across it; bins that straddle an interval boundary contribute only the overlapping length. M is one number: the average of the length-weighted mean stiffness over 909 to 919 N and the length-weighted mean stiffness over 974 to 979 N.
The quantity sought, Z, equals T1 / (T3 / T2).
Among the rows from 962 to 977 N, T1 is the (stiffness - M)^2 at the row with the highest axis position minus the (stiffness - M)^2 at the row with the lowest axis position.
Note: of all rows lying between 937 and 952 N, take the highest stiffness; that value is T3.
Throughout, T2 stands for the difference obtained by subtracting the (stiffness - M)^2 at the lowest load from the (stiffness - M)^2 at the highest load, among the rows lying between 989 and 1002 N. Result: -1553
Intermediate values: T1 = 148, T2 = -1045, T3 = 99.6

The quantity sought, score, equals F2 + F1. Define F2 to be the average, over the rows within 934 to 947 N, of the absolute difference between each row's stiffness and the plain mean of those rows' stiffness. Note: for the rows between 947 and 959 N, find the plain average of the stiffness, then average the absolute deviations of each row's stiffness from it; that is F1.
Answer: 4.8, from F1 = 1.7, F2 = 3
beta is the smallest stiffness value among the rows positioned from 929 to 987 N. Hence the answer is 44.44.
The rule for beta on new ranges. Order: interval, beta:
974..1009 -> 39.53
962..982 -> 53.67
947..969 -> 80.77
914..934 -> 88.27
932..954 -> 89.28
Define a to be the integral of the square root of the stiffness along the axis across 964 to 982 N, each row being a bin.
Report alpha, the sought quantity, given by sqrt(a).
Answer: 12.4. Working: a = 153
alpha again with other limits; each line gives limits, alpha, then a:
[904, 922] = 13.3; 177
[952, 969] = 12.6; 160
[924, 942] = 13.3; 176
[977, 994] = 10.8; 117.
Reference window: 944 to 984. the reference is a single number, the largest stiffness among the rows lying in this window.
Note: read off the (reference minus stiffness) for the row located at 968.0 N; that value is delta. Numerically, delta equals 11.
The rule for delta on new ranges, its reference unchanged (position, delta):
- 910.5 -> 2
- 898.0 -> -2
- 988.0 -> 55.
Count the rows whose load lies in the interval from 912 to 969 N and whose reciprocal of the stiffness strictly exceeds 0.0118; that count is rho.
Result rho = 2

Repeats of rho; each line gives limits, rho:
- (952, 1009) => 18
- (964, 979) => 6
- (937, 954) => 0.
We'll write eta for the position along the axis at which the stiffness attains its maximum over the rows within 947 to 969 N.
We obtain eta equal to 960.5 N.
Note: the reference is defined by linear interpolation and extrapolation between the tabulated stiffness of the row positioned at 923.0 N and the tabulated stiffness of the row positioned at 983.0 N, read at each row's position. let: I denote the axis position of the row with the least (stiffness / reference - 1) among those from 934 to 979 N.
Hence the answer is 938.0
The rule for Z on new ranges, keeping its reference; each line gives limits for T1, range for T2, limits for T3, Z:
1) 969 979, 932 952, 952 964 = -633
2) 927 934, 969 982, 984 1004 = 3131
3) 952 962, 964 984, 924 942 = 1336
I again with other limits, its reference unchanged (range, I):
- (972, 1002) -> 988.0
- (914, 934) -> 918.0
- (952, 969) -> 953.0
